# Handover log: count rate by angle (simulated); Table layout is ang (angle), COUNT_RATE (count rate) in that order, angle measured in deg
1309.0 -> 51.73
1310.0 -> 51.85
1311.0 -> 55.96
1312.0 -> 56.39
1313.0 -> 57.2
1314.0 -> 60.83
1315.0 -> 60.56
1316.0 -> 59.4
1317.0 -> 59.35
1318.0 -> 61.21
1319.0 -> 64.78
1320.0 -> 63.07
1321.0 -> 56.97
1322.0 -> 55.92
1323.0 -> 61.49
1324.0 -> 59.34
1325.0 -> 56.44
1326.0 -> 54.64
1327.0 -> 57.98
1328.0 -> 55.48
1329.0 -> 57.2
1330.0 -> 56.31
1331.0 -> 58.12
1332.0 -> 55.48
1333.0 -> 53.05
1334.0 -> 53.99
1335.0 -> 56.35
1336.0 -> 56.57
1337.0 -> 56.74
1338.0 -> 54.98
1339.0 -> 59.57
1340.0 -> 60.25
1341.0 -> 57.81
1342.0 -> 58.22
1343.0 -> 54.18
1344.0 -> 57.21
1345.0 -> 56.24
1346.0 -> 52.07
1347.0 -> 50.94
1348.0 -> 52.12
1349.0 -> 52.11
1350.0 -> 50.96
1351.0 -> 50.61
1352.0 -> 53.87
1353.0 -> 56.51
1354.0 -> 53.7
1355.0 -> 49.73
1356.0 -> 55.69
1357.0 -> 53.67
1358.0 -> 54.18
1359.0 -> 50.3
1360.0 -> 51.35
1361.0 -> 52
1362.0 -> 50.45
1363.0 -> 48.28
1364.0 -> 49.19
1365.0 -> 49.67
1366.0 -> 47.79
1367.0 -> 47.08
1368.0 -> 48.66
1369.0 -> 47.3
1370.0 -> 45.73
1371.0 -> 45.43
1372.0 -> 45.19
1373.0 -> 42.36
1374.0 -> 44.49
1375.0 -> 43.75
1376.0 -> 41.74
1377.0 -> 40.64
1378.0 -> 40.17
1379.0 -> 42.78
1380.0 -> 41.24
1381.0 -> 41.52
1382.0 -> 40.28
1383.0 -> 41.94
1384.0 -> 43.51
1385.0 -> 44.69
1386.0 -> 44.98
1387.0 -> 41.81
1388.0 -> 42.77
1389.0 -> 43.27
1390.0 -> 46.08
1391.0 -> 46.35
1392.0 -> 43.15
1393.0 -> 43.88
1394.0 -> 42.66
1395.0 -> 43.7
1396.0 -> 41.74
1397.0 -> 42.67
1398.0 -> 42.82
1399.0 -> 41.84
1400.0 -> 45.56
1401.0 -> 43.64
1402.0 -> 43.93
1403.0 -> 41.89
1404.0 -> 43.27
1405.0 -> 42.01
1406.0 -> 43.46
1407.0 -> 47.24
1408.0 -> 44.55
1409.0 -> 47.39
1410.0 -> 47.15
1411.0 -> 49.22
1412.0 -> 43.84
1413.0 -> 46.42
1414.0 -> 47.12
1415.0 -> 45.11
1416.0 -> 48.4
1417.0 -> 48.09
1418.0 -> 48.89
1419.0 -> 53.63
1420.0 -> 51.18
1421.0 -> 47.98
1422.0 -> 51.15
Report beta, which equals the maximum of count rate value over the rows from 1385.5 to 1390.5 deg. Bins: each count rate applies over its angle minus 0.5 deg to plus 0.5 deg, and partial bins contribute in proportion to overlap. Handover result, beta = 46.08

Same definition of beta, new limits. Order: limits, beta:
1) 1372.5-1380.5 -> 44.49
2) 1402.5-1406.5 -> 43.46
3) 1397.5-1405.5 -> 45.56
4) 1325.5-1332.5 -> 58.12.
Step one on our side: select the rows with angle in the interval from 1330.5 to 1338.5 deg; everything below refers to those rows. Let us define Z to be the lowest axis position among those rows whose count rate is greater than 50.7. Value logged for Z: 1331.0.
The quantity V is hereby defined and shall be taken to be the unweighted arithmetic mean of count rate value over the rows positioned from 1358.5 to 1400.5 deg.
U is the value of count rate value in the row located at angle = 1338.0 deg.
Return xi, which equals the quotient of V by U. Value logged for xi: 0.81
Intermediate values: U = 54.98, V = 45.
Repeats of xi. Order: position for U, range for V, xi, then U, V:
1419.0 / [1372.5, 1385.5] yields 0.79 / 53.63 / 42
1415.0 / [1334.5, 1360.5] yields 1.21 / 45.11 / 54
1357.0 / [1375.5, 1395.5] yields 0.80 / 53.67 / 43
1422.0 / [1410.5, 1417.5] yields 0.92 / 51.15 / 47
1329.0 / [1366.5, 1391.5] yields 0.76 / 57.2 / 44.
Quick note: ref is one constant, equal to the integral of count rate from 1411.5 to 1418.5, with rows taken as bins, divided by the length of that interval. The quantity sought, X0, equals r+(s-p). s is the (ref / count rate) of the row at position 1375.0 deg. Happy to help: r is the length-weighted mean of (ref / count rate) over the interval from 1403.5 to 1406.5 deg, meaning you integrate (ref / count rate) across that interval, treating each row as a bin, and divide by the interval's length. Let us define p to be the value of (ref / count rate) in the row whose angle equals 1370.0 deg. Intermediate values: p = 1.02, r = 1.09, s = 1.07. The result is 1.1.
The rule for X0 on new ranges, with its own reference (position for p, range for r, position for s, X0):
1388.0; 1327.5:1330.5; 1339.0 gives 0.5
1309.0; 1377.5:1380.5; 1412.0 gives 1.3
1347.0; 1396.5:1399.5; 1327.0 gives 1.0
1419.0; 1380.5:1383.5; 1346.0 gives 1.2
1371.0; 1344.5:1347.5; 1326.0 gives 0.7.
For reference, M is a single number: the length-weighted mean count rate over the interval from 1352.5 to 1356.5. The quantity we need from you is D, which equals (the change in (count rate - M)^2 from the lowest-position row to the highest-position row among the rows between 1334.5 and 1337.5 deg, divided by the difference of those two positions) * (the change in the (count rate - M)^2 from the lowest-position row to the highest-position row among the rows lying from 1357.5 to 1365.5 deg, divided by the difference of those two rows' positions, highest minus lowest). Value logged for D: 3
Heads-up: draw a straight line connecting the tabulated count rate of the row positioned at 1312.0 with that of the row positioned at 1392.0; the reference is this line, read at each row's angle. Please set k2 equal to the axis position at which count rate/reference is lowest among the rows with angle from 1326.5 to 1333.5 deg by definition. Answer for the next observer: 1333.0 deg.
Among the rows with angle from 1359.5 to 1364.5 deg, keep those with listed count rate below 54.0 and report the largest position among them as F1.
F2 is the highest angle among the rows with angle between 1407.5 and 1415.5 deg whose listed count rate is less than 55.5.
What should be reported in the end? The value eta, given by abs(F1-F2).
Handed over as 51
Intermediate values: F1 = 1364.0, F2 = 1415.0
